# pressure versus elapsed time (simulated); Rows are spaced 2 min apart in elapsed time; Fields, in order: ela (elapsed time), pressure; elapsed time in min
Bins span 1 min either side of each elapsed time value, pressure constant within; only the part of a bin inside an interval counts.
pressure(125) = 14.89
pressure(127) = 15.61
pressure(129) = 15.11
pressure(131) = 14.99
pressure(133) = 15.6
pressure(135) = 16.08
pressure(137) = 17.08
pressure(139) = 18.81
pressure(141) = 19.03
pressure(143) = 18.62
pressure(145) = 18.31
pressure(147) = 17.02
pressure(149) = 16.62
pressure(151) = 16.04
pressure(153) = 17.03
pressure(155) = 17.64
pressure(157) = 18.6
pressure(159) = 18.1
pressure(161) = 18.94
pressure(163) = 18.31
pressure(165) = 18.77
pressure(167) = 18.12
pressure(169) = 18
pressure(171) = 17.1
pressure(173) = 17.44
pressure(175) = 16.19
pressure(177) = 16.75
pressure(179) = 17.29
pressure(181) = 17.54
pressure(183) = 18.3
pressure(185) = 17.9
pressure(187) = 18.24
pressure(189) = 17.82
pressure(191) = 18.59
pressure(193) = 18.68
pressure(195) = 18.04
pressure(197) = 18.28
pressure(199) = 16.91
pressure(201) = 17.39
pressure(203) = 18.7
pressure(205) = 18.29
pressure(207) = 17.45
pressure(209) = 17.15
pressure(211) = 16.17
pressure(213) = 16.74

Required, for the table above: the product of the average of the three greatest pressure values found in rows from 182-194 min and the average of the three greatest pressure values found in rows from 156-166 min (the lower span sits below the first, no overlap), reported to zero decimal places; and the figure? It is 348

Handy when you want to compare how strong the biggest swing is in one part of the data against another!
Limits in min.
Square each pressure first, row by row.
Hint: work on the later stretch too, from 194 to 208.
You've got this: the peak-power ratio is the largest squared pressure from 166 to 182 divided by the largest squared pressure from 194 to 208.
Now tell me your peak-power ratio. 0.94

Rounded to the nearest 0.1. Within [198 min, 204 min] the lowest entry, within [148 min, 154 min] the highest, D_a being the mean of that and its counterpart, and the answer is 17.0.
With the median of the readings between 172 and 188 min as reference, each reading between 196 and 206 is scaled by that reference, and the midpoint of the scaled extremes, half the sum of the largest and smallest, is 1.02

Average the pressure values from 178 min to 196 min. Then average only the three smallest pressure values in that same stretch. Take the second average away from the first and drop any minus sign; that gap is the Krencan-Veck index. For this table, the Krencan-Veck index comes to 0.49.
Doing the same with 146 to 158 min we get 0.60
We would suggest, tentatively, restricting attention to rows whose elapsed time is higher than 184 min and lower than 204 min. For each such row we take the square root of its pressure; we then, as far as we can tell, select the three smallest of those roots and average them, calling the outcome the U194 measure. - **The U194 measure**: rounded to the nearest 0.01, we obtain 4.17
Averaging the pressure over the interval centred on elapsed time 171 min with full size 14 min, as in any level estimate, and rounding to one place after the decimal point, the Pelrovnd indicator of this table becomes 17.5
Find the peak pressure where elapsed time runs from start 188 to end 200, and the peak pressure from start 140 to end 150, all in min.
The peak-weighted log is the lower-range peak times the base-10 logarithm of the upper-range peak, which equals 24.2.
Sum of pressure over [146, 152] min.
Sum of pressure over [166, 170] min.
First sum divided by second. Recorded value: 1.4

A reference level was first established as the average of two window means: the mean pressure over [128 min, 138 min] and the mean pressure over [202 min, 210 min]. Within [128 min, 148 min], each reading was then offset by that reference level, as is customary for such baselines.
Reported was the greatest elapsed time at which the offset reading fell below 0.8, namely 147 min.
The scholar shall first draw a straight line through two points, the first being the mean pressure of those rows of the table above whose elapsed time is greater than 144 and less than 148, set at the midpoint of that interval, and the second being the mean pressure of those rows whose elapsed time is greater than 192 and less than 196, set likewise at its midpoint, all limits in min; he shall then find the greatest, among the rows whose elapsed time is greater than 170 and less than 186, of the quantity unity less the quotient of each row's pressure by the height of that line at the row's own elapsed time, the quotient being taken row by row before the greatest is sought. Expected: 0.10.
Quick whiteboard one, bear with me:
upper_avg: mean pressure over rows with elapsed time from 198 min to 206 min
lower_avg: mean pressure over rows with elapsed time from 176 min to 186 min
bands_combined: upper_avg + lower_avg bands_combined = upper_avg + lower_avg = 35.4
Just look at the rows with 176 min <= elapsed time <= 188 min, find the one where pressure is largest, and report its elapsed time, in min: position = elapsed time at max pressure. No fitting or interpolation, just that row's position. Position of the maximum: 183 min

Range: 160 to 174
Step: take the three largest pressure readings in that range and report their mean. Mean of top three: 18.7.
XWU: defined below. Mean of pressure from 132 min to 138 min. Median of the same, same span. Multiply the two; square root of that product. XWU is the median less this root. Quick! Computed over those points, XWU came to -0.09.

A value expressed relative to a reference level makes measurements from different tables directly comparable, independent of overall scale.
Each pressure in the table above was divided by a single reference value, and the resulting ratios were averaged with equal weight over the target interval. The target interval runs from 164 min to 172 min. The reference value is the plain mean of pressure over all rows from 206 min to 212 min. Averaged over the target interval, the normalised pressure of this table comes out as 1.06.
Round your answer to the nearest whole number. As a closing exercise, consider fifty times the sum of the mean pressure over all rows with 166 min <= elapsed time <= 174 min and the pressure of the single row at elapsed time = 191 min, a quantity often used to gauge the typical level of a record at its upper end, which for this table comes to 1813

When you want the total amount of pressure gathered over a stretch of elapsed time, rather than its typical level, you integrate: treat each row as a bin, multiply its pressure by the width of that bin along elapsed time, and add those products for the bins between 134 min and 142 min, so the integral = 142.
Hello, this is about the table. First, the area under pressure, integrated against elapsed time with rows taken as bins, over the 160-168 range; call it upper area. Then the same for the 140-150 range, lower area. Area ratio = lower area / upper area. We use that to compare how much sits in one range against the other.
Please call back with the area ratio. 1.2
